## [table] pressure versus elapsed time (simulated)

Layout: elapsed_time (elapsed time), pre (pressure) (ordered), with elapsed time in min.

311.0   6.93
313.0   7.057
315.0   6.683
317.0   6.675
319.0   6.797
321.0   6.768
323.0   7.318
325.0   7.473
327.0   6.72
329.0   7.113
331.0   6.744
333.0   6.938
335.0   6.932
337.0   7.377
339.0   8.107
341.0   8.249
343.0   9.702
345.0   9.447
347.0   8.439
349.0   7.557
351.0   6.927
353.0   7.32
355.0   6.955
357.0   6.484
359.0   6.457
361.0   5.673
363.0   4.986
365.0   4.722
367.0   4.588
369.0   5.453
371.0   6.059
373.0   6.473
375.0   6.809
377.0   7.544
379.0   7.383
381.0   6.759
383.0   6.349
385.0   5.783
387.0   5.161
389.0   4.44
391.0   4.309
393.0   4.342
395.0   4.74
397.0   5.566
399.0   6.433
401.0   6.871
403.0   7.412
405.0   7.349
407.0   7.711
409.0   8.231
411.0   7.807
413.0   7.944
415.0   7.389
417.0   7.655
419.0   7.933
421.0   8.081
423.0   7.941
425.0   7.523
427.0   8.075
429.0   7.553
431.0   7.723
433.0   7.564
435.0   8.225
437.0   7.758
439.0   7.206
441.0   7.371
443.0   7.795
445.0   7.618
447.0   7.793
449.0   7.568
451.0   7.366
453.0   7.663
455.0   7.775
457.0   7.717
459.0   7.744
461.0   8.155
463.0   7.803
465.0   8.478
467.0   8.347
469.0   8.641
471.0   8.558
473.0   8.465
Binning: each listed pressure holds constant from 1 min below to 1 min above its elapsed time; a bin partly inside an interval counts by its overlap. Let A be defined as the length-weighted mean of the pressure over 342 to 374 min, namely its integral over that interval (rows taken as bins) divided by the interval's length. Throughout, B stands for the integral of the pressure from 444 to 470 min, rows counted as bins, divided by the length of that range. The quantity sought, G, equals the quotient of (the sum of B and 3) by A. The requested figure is 1.6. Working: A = 6.7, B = 7.90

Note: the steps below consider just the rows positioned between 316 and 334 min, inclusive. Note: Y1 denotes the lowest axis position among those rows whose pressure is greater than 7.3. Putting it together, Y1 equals 323.0 min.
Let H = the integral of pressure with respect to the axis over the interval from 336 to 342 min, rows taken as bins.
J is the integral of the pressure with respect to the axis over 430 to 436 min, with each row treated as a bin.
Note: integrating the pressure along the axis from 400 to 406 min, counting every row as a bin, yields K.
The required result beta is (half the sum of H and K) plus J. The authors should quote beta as 92.4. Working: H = 47.5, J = 47.0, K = 43.3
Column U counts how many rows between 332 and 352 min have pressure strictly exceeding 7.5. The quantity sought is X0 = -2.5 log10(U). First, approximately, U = 6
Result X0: -1.9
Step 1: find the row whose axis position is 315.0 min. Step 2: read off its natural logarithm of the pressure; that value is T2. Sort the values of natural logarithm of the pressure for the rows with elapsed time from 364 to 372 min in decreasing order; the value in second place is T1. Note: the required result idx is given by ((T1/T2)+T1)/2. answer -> 1.29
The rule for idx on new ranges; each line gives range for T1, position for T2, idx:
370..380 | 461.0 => 1.48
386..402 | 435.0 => 1.37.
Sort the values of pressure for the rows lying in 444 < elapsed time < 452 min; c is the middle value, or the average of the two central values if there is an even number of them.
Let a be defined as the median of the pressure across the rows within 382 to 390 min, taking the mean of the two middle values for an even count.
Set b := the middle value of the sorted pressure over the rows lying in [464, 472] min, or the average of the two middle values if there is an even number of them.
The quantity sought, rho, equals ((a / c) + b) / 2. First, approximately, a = 5.5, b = 9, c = 7.6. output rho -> 4.6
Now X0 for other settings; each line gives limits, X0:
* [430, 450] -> -2.3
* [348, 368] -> 0.0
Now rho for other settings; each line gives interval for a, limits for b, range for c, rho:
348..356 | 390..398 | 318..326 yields 2.8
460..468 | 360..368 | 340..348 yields 2.9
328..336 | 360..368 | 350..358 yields 2.9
